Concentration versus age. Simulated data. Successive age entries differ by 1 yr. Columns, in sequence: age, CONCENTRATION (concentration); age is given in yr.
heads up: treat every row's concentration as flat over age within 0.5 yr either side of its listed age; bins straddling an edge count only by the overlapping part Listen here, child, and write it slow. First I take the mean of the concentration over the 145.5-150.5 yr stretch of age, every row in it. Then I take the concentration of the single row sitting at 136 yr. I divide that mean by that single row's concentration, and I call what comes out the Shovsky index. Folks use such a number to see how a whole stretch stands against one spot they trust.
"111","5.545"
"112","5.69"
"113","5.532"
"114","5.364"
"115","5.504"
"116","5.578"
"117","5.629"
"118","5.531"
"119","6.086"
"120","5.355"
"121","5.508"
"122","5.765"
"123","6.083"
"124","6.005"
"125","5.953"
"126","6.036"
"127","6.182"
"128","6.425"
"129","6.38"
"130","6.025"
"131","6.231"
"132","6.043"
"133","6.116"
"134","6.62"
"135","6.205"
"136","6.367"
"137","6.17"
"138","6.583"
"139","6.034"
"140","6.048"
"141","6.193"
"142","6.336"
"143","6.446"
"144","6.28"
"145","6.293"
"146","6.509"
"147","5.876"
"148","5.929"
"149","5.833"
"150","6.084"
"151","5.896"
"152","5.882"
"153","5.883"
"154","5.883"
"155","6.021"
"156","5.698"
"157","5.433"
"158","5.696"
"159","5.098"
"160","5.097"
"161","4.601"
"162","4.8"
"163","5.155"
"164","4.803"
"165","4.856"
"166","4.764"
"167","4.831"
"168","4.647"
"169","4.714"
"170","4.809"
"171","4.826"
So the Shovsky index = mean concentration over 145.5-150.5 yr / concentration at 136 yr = 0.95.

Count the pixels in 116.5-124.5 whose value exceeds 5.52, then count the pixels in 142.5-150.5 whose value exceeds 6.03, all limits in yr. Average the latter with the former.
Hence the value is 5.5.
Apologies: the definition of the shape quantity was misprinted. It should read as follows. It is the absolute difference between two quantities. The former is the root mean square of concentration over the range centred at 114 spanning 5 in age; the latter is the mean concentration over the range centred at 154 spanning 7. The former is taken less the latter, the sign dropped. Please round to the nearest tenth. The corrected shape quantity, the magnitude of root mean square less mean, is 0.3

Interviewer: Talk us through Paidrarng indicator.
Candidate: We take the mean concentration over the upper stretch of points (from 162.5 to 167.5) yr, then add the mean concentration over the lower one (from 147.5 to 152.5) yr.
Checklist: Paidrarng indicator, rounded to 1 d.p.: 10.8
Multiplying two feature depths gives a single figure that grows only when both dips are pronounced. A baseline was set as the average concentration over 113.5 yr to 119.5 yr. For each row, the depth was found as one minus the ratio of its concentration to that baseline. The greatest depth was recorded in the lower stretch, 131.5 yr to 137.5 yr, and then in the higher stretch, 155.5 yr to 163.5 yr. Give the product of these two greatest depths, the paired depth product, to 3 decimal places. -0.014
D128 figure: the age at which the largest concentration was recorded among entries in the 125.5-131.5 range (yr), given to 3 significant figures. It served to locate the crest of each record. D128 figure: 128 yr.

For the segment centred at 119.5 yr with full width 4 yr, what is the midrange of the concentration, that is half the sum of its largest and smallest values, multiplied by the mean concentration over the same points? 32.1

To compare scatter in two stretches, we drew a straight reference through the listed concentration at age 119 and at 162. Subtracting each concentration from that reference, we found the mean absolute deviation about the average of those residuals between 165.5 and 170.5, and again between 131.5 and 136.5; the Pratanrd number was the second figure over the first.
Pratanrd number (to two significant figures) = 3.1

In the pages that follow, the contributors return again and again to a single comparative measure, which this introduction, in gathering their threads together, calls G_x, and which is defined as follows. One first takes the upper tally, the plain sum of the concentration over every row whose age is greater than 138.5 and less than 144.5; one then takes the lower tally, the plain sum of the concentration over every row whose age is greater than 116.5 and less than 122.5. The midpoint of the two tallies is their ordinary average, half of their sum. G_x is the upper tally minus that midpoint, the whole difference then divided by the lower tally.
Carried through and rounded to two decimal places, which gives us 0.05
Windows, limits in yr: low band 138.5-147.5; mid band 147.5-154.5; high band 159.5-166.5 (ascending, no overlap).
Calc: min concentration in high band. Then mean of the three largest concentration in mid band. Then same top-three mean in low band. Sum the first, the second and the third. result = 17.00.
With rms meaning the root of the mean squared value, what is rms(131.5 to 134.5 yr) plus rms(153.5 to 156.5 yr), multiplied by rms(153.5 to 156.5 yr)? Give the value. 71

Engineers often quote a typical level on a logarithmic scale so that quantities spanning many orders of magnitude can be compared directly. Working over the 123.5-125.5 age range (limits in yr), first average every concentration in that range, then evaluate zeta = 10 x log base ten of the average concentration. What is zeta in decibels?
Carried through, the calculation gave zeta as 7.77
